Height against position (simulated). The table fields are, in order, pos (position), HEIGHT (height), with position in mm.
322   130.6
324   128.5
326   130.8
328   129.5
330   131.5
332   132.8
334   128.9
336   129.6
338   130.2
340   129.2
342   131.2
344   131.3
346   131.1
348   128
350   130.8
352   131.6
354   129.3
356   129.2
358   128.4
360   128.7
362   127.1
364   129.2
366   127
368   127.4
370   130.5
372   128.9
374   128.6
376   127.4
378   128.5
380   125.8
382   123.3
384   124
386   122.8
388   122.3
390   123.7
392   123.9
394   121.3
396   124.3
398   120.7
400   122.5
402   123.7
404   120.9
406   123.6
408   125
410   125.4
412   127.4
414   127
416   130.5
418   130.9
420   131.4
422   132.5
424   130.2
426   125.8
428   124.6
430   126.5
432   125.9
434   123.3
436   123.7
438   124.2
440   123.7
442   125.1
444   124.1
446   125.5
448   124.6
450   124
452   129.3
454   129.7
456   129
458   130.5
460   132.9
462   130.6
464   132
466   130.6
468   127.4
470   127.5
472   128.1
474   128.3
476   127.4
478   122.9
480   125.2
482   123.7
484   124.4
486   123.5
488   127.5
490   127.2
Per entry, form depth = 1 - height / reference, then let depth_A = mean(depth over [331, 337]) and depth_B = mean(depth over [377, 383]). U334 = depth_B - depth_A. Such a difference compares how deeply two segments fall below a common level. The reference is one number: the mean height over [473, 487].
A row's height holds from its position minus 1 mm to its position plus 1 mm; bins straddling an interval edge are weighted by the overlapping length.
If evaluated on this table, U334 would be 0.037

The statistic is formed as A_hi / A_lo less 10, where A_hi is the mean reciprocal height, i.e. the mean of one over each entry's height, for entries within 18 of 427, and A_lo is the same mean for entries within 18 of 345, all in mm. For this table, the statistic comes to -8.97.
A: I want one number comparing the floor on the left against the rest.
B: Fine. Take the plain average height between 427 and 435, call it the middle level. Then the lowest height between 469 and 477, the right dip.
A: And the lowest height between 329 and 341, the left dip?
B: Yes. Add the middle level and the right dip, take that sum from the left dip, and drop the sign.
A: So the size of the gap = 124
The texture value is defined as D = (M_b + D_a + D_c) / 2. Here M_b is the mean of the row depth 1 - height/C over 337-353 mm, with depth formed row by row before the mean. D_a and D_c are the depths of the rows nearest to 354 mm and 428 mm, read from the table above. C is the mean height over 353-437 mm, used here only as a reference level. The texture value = -0.022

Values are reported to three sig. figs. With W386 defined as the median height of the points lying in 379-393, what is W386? 124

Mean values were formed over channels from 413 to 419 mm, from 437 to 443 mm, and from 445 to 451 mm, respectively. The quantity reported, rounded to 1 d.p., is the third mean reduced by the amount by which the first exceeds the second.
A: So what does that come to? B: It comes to 119.6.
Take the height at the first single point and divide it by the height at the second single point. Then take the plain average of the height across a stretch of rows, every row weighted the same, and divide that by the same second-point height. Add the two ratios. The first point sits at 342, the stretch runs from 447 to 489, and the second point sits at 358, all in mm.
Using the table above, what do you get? 2.02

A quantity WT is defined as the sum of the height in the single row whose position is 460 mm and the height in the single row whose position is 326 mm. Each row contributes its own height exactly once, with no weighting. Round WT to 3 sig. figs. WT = 264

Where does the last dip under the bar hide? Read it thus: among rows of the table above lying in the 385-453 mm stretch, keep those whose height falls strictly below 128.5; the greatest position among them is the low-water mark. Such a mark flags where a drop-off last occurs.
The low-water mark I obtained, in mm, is 450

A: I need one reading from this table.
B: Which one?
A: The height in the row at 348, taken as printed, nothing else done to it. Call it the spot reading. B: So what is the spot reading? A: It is 128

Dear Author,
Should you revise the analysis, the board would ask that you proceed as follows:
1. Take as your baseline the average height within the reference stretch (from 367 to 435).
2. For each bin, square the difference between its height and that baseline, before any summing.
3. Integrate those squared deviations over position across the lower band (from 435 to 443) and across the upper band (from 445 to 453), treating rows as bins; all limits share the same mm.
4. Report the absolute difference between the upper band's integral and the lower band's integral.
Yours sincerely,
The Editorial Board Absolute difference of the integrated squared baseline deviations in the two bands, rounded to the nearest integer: 8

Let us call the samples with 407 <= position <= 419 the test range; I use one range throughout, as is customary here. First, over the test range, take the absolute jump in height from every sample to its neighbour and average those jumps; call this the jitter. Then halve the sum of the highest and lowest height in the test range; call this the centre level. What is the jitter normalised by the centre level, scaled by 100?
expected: 1.05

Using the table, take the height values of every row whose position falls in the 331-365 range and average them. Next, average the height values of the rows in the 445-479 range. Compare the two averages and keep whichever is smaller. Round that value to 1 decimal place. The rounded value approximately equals 128.3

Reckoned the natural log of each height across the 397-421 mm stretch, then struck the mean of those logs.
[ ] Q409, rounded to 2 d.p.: 4.83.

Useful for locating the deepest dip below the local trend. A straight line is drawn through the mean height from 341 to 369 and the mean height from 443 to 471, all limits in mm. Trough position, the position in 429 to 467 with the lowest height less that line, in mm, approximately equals 434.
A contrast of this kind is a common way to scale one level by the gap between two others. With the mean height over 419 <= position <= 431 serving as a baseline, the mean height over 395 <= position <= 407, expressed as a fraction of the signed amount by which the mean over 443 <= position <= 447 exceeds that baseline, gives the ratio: -33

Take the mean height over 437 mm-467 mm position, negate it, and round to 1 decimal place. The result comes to -127.7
